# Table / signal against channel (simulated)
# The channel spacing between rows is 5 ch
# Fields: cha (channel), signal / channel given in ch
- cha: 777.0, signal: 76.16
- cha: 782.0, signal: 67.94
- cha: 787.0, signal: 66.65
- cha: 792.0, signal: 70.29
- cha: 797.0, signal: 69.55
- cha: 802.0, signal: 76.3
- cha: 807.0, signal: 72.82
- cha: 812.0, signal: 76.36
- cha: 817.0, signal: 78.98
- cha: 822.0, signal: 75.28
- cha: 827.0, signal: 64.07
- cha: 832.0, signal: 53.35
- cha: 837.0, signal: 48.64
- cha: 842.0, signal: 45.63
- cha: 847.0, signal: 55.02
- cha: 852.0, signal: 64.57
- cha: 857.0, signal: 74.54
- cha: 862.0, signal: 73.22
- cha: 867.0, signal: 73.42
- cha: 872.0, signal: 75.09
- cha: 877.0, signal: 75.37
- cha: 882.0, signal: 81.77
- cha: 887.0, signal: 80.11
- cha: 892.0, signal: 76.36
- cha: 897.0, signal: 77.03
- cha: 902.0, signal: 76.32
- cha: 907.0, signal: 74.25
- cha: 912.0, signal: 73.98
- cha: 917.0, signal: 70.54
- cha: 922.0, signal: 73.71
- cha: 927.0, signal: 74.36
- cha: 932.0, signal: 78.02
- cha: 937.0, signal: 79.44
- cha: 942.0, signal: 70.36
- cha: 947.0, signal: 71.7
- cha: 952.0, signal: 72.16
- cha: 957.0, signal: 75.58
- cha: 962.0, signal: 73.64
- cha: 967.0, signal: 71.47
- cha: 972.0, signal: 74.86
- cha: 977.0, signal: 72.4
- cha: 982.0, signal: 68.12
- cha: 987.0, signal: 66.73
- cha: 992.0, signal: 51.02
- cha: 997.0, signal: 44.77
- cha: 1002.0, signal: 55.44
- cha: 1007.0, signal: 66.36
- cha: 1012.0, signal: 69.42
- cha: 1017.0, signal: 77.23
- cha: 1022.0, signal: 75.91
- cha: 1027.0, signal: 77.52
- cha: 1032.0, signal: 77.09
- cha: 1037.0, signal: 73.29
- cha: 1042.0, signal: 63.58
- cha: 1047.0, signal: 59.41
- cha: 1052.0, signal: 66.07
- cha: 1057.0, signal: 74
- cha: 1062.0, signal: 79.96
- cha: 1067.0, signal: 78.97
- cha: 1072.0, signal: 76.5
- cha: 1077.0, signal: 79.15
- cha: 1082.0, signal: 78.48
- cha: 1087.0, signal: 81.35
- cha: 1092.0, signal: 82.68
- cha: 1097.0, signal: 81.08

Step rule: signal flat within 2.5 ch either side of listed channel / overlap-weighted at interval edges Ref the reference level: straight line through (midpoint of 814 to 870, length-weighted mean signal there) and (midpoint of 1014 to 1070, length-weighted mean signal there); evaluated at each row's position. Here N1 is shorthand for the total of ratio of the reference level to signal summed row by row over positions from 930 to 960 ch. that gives 5.6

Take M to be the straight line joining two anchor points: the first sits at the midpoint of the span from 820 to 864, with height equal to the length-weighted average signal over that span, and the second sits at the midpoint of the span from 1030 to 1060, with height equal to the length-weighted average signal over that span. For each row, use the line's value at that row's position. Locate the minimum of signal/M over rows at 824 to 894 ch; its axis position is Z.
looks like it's 842.0 ch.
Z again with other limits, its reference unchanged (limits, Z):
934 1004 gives 997.0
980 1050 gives 997.0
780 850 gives 842.0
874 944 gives 942.0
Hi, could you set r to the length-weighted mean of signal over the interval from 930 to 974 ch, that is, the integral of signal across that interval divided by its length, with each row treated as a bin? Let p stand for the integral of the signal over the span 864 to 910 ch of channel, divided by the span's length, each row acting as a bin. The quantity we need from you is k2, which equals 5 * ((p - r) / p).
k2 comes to 0.2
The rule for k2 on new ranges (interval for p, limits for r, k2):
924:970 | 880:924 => -0.1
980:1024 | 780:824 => -0.7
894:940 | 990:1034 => 0.6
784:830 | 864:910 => -0.3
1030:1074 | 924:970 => -0.1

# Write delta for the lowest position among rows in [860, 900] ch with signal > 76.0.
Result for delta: 882.0 ch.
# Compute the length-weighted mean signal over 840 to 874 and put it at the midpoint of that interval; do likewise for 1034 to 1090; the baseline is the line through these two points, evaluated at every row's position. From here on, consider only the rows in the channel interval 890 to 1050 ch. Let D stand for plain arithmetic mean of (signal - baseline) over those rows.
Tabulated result 0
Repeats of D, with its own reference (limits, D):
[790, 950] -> 5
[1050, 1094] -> 3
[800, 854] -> 0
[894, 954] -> 6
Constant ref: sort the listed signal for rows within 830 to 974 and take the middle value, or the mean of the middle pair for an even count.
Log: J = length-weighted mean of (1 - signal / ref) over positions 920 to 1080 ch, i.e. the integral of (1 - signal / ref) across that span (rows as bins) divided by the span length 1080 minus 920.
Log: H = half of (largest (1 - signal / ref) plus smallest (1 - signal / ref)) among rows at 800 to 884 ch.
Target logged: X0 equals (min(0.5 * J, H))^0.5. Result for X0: 0.144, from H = 0.139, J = 0.042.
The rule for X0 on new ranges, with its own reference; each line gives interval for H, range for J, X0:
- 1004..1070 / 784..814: 0.120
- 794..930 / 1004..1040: 0.061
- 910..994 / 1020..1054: 0.156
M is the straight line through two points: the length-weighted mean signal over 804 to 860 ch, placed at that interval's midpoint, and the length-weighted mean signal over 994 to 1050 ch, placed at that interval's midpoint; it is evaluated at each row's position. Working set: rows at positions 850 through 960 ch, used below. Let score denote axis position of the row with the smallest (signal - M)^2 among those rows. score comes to 852.0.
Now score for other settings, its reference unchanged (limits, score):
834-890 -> 852.0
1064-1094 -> 1072.0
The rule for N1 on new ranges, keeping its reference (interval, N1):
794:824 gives 5.1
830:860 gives 7.0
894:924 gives 5.4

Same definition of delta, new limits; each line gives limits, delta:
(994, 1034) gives 1017.0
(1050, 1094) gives 1062.0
